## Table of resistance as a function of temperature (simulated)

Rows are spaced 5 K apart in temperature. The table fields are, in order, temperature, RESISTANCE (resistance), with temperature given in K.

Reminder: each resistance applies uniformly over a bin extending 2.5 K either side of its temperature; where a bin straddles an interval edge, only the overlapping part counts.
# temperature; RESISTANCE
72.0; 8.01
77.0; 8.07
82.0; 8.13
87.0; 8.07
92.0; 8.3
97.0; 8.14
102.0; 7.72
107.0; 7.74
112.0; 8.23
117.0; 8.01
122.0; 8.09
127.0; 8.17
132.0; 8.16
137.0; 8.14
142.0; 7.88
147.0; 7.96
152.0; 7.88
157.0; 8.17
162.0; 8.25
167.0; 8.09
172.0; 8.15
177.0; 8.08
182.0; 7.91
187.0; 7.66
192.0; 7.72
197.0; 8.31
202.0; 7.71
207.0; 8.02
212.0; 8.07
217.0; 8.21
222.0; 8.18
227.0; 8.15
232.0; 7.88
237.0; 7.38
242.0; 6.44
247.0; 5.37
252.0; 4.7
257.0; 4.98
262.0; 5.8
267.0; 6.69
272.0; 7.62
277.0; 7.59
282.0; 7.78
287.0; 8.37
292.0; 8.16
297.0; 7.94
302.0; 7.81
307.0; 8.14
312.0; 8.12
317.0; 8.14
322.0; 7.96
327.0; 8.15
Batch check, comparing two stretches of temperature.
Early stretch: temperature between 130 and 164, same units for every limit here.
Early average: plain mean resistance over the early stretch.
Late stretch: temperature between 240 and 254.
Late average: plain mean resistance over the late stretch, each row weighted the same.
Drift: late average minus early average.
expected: -2.6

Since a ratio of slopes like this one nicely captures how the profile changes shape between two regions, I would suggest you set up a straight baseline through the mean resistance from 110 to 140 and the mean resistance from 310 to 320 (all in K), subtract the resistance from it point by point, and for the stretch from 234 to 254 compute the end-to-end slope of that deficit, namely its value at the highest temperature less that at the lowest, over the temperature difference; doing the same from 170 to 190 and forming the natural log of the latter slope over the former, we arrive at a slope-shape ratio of -1.7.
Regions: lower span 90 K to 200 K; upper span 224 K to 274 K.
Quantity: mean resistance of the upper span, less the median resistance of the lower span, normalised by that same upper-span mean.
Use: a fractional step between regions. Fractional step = -0.24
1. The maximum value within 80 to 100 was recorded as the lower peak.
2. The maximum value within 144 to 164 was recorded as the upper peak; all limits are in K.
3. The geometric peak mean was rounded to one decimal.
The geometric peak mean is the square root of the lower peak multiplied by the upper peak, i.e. 8.3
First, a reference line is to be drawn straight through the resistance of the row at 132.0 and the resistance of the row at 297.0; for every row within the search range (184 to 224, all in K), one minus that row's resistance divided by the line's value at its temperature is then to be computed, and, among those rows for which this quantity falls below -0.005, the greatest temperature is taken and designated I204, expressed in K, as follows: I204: 222.0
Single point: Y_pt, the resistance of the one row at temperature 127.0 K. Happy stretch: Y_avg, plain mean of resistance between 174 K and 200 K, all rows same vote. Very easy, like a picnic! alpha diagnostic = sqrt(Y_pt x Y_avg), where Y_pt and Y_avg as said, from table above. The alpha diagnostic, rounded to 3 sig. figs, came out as 8.05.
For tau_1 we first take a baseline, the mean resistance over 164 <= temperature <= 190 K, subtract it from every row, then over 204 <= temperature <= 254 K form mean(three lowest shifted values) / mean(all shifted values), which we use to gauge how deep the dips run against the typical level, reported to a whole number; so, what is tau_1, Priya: 3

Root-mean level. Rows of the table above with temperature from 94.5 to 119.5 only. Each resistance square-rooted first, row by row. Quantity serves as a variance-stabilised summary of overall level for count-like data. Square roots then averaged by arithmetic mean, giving 2.82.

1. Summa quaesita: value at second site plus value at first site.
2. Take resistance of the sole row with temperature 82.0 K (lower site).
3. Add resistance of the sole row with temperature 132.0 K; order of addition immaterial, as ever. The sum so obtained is 16.3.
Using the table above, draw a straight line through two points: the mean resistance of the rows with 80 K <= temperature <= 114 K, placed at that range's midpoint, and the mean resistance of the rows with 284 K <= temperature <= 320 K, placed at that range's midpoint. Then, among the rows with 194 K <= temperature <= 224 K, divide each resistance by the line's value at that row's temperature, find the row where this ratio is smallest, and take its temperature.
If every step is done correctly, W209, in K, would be 202.0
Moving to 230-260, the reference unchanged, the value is 252.0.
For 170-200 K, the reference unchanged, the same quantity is 187.0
